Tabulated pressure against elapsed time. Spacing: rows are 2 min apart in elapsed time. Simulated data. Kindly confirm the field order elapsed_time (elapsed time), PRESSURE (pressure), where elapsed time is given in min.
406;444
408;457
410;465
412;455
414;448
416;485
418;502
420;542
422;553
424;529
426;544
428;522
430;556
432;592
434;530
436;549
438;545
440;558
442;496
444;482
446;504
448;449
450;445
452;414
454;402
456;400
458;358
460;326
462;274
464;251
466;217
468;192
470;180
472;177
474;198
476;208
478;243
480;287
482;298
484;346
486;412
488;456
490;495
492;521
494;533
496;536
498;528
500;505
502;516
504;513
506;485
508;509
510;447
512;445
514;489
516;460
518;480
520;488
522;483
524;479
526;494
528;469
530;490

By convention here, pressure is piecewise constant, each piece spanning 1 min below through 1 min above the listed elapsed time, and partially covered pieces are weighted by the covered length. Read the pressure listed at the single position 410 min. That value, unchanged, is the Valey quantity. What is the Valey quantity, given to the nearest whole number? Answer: 465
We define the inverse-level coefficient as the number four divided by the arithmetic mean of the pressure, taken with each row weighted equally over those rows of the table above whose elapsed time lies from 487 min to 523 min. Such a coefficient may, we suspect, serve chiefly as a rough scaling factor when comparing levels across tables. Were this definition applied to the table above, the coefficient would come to 0.0081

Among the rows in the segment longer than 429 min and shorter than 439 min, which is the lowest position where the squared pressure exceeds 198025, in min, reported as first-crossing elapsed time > 430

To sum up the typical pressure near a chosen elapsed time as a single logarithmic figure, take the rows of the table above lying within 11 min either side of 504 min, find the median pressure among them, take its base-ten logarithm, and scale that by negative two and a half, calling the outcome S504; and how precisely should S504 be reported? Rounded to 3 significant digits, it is -6.77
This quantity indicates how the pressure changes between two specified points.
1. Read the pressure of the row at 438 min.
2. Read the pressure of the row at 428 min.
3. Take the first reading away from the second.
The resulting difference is -23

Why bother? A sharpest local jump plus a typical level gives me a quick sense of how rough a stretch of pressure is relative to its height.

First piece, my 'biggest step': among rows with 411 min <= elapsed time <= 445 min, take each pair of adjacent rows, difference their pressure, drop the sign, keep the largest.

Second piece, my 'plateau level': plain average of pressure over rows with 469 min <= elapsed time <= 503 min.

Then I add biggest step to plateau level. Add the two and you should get 441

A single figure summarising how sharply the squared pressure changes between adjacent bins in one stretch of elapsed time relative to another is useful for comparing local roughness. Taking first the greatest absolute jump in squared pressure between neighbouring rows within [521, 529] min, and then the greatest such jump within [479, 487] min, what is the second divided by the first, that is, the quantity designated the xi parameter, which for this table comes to 2.08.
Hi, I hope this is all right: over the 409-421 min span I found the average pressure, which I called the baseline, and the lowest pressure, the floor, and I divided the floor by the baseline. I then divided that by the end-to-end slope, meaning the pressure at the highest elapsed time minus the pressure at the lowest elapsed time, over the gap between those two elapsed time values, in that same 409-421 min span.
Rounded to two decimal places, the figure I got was 0.12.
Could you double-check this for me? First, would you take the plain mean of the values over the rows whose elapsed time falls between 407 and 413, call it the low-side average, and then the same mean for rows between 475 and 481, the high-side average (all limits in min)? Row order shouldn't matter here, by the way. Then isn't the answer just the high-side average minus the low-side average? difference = -213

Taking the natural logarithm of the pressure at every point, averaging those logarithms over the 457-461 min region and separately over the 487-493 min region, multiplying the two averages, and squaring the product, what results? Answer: 1306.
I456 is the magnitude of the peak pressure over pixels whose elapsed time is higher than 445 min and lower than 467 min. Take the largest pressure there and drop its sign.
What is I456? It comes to 504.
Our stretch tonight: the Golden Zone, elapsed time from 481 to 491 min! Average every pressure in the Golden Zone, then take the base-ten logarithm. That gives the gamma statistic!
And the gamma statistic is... 2.60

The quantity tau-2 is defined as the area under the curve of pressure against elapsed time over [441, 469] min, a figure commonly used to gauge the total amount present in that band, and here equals 10420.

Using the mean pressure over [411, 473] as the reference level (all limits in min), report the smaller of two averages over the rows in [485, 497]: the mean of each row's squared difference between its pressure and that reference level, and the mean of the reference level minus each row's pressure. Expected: -57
